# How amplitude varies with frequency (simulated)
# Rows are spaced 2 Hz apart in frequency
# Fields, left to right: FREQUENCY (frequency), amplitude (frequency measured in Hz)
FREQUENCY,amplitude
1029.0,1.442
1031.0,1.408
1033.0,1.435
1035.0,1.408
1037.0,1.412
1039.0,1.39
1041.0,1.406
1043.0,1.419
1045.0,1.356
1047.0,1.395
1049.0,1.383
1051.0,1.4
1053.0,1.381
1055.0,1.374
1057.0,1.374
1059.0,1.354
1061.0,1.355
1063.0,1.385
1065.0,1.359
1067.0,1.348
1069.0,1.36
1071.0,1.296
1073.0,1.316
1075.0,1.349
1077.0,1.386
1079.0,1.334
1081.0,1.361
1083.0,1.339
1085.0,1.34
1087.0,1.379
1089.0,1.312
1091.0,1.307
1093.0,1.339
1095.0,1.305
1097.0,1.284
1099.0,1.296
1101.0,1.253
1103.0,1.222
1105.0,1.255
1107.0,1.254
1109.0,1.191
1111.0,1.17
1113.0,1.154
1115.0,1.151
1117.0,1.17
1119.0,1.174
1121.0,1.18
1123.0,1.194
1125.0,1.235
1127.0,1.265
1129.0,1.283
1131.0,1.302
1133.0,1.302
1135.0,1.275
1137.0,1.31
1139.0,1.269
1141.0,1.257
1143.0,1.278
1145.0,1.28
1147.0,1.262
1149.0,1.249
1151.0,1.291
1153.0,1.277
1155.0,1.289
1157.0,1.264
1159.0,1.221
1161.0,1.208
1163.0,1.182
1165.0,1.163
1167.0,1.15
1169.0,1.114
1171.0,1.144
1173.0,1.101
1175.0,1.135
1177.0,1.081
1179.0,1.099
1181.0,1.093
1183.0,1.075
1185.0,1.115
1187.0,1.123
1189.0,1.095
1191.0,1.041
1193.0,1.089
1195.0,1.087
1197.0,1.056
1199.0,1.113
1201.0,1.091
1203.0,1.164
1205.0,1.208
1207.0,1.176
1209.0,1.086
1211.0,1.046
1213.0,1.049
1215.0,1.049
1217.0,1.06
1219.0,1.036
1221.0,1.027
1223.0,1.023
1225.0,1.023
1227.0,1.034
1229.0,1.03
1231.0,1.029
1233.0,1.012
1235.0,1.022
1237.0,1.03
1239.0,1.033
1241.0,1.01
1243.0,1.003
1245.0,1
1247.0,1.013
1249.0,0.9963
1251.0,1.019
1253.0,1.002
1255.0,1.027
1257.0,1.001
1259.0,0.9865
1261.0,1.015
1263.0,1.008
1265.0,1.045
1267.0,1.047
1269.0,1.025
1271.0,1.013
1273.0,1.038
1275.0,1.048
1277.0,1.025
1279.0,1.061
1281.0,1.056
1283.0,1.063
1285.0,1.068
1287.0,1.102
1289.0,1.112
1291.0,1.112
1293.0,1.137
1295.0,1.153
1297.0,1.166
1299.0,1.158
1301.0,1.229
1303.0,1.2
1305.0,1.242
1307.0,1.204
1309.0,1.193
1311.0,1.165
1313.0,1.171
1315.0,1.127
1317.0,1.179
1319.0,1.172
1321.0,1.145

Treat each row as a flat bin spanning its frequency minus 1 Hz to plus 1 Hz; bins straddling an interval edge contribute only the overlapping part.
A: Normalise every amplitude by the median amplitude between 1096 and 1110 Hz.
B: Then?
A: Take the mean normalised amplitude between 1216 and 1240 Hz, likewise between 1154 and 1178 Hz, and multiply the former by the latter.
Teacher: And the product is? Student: 0.767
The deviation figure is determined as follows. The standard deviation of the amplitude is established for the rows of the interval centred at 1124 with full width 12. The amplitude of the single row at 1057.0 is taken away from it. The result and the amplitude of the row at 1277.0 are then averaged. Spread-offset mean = -0.15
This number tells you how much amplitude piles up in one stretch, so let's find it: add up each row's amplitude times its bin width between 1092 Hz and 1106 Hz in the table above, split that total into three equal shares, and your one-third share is 6.0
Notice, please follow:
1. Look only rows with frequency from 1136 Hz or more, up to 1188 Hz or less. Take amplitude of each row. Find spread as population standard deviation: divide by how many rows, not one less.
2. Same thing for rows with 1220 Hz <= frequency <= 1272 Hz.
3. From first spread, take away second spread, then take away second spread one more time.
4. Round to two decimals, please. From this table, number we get 0.05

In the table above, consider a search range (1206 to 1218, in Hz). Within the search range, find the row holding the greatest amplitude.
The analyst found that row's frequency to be 1207.0 Hz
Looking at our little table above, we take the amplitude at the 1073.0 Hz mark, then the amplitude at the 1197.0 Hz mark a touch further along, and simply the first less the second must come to 0.3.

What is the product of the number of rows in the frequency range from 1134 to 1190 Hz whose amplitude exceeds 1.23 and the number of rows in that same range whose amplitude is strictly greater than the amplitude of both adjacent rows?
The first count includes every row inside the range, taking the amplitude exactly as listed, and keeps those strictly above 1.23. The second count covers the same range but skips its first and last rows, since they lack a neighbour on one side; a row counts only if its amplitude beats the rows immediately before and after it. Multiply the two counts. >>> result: 96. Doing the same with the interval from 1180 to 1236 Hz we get 0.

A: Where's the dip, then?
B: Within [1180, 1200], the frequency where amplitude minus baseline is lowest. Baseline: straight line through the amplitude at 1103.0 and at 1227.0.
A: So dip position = 1191.0 Hz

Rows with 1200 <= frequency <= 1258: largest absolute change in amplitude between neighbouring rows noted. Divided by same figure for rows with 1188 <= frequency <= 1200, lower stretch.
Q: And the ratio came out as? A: 1.58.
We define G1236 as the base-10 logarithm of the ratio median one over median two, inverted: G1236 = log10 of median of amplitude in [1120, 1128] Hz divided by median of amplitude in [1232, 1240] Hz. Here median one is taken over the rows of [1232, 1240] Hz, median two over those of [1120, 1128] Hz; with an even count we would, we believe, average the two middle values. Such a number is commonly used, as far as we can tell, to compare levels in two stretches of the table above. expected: 0.07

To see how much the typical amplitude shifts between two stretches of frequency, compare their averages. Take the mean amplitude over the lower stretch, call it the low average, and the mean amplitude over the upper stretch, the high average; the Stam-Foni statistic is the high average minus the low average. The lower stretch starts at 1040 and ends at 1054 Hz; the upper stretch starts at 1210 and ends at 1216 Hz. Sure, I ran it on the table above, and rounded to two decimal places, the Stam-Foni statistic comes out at -0.34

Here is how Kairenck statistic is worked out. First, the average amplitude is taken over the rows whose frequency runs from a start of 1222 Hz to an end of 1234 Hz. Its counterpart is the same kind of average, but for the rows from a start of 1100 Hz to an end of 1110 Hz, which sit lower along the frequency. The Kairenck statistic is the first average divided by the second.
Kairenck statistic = 0.83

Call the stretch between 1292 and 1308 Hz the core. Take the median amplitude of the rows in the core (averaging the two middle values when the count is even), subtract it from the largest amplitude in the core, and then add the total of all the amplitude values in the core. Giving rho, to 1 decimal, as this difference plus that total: 9.5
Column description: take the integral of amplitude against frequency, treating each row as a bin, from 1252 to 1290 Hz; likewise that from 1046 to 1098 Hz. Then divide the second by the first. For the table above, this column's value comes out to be 1.78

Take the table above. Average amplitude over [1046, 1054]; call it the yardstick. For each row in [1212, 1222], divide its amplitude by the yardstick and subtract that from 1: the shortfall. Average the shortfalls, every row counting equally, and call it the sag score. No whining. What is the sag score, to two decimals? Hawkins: 0.25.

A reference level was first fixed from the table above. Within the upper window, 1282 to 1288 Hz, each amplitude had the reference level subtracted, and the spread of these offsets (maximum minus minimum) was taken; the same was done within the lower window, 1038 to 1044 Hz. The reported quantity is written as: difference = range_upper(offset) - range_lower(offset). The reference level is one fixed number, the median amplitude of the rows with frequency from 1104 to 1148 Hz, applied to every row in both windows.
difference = 0.010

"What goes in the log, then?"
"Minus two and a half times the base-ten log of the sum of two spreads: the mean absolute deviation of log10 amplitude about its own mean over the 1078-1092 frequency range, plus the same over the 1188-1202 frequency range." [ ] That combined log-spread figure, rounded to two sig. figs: 4.7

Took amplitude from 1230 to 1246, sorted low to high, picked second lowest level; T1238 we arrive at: 1.003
